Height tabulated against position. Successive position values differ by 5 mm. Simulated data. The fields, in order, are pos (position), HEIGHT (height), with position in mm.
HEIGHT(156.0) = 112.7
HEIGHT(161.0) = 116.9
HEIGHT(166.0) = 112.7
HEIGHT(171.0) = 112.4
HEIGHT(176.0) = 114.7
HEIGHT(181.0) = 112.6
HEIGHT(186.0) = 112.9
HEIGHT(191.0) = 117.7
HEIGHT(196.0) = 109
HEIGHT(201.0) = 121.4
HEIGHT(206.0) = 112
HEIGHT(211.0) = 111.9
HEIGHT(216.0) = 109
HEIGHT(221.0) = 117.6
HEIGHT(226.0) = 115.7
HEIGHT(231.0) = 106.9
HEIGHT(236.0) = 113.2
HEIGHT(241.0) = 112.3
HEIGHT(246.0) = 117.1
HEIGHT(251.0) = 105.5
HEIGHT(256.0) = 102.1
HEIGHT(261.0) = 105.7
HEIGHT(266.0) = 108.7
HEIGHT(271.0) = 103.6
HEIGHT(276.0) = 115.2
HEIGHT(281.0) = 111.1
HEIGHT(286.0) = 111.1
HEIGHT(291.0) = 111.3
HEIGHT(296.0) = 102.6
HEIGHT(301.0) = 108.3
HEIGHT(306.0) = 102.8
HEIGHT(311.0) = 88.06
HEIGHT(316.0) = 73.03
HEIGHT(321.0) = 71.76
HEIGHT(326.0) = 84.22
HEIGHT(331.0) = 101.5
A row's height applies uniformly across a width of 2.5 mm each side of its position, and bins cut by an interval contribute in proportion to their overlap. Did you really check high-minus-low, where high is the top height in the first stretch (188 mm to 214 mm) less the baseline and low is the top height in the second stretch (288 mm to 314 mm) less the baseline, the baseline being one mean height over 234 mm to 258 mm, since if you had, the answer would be 10.1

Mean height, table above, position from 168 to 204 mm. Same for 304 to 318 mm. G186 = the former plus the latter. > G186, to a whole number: 202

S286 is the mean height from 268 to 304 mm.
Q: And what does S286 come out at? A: 109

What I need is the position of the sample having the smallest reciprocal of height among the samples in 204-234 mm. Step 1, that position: 221.0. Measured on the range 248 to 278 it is 276.0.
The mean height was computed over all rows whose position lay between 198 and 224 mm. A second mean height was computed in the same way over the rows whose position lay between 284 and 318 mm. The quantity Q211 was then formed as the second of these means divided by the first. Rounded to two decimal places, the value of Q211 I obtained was 0.87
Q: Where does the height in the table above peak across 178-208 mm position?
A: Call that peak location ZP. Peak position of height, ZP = 201.0 mm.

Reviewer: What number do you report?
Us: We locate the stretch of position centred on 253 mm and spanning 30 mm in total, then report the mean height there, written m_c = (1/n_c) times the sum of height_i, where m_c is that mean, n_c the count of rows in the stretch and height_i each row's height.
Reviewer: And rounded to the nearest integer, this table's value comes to 109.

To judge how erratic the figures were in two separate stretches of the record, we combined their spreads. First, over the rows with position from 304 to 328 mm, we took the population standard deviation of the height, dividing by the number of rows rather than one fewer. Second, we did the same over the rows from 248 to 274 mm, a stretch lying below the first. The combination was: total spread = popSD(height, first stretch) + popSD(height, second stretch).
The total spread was 14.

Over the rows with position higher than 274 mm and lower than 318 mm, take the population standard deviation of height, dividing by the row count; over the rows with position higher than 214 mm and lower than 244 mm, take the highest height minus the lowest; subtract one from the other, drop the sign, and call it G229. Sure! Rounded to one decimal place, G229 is 2.2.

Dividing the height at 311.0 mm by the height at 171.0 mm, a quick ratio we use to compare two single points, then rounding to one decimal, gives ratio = 0.8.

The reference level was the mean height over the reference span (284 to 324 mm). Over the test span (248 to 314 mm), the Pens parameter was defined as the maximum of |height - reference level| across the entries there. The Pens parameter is 19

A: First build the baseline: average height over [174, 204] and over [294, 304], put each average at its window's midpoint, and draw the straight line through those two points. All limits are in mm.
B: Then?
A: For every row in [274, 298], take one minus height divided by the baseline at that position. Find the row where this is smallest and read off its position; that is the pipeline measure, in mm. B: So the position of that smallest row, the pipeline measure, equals 276.0 mm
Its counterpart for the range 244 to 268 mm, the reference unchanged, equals 246.0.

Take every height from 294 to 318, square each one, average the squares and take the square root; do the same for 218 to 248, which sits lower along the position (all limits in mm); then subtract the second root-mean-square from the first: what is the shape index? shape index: -18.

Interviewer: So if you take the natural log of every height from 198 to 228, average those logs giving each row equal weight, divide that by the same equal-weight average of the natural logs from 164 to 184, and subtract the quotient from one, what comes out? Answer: 0.00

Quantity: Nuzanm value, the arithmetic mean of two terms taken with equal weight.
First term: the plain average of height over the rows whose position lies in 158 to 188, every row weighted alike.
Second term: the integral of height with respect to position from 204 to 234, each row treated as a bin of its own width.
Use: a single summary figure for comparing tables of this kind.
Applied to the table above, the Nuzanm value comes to 1740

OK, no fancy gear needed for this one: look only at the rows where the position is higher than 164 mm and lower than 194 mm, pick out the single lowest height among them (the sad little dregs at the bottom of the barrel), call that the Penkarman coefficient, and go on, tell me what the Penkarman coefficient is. 112.4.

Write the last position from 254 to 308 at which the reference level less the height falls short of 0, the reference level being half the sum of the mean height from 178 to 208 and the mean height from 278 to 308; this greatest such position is 291.0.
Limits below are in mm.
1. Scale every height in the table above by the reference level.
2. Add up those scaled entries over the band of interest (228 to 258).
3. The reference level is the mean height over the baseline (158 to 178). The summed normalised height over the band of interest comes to 5.76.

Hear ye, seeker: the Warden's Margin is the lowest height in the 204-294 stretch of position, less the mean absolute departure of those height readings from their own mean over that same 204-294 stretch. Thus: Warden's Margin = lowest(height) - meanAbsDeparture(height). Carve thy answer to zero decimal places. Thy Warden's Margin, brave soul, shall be 99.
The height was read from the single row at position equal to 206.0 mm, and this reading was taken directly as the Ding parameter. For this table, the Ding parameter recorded 112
